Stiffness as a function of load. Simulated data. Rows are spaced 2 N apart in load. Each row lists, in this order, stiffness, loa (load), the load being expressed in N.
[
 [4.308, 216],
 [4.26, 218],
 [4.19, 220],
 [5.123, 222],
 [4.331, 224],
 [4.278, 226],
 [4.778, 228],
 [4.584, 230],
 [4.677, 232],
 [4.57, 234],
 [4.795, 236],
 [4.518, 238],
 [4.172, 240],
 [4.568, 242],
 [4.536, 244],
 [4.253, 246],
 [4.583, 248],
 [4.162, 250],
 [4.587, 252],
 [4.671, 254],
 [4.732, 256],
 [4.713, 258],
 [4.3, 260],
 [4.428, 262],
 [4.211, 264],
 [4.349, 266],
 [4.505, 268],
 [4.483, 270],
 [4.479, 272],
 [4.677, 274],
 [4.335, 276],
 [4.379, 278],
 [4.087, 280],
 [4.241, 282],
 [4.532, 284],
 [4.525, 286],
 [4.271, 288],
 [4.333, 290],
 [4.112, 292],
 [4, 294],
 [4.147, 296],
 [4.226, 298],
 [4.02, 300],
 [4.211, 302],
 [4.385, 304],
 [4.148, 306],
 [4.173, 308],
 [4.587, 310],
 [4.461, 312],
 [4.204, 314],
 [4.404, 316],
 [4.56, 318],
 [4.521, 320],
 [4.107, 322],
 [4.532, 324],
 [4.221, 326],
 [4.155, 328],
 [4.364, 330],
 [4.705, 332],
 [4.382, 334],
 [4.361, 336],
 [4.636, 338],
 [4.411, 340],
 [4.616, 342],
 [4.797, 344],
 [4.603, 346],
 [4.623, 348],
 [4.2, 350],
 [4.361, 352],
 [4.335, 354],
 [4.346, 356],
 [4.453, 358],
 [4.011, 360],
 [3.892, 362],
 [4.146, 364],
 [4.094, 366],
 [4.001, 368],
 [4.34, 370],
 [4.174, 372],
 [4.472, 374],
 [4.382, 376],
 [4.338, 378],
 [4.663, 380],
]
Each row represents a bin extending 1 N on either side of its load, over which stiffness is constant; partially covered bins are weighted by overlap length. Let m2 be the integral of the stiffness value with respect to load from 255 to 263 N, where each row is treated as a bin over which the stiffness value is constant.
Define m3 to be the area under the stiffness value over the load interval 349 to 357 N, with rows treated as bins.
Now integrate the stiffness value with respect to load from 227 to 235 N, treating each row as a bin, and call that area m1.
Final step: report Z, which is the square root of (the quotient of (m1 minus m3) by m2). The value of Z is 0.27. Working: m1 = 37.2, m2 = 36.3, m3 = 34.5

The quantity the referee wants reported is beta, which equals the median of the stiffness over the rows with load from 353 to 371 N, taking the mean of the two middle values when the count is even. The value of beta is 4.15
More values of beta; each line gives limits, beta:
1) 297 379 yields 4.36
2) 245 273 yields 4.48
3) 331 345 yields 4.62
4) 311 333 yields 4.40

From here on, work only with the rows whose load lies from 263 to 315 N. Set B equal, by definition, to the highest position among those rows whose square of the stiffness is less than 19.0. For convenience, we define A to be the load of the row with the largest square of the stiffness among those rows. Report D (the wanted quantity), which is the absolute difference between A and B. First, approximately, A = 274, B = 314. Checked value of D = 40 N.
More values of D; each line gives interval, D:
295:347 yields 16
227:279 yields 40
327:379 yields 34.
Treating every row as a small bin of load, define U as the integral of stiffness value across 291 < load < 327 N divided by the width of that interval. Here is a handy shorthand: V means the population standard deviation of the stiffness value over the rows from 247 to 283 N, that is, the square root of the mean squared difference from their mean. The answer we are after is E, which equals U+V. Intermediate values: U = 4.28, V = 0.191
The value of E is 4.47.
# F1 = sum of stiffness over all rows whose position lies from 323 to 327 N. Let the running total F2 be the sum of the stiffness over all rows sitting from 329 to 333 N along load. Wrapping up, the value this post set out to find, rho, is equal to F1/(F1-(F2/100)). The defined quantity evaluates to 1.01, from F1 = 9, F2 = 9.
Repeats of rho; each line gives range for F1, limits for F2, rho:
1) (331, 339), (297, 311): 1.02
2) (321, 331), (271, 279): 1.01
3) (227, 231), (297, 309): 1.03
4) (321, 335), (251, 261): 1.01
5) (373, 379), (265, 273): 1.01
